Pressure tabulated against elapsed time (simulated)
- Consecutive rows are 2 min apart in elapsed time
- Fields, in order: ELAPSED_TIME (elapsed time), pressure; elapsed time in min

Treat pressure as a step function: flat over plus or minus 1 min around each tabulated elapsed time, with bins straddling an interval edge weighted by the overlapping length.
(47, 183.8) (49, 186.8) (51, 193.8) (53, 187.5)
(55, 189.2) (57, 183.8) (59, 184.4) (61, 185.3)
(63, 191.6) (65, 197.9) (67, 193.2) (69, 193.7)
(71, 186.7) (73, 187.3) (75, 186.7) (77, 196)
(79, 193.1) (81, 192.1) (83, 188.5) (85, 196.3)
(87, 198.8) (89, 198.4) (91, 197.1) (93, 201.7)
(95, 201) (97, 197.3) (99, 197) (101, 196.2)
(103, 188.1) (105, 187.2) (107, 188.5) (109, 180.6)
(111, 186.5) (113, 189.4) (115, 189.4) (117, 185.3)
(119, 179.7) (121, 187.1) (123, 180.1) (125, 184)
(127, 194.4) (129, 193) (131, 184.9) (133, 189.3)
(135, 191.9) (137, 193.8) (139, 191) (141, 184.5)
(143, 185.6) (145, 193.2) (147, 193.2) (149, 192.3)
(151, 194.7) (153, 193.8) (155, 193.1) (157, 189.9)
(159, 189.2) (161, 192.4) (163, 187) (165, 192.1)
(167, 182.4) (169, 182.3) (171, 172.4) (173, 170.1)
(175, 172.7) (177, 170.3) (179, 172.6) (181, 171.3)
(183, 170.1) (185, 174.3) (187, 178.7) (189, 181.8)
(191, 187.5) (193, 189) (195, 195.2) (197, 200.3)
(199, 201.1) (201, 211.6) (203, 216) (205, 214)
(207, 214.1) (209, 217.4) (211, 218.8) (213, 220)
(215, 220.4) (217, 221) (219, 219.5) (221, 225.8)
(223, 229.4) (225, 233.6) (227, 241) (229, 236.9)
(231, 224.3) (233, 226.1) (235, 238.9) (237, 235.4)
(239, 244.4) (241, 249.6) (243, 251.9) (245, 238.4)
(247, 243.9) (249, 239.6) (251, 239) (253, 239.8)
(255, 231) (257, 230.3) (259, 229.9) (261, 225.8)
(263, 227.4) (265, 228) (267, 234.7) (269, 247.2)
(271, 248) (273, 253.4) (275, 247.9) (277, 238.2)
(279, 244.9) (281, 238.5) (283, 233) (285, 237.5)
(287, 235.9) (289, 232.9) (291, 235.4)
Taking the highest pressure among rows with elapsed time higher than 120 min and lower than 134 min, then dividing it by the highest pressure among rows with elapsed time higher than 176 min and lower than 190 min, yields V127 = 1.07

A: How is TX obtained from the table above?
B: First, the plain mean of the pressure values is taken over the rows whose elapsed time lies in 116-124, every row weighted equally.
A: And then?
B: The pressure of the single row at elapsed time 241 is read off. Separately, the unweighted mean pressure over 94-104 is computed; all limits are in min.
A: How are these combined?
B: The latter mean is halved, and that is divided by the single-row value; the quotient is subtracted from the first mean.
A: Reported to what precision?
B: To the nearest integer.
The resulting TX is 183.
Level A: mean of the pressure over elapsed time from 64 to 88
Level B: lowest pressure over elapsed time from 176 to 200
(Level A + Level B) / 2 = 181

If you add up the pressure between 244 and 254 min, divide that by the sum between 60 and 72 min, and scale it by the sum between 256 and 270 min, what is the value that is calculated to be 1697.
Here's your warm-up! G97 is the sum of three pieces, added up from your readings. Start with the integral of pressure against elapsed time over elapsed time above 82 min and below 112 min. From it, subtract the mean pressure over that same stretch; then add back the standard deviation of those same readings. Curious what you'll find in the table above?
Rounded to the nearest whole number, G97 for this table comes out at 5619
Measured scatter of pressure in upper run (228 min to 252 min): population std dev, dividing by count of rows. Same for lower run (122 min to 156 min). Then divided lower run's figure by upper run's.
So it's 0.56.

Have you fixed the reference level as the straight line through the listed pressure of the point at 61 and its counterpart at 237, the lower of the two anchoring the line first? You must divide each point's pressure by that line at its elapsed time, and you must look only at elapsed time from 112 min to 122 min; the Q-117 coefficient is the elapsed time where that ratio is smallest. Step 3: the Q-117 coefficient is 119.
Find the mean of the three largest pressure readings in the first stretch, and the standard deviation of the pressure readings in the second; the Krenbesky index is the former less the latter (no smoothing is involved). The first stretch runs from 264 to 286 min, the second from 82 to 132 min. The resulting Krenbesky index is 243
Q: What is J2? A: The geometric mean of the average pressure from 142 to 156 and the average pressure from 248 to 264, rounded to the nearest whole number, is 212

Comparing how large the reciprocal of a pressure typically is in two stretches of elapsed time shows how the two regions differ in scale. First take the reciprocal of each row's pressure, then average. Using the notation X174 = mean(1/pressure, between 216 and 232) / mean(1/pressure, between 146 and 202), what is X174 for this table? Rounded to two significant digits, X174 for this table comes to 0.81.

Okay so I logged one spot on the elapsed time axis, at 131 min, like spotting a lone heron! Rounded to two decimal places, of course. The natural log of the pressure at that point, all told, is 5.22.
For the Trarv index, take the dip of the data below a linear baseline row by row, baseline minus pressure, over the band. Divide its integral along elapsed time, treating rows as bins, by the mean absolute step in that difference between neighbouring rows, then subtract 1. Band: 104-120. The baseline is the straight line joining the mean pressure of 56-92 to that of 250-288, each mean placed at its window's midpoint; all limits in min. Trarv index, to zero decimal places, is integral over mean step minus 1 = 58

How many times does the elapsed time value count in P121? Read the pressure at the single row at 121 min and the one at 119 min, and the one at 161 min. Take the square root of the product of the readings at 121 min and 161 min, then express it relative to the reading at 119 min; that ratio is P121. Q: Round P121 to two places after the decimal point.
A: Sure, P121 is 1.06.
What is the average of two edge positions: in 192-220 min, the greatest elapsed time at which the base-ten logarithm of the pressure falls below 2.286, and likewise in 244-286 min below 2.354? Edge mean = 227 min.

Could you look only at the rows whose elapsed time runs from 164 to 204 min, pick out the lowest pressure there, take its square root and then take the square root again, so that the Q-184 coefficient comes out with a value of 3.61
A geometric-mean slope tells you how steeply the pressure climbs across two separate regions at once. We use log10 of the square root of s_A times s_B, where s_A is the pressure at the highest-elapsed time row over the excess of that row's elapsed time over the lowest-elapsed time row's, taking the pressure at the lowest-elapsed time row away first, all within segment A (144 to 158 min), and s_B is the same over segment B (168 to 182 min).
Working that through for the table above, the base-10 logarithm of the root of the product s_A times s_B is -0.30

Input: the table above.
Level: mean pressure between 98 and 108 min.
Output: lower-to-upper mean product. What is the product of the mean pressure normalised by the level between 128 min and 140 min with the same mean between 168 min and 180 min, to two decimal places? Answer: 0.90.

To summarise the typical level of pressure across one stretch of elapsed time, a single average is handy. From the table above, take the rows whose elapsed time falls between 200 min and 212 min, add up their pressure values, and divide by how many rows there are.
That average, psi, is 215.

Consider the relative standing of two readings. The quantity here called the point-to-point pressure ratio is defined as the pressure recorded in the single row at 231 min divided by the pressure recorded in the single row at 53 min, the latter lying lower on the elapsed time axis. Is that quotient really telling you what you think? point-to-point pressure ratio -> 1.20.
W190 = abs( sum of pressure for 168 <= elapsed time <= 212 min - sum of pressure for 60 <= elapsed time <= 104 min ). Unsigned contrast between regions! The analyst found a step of 82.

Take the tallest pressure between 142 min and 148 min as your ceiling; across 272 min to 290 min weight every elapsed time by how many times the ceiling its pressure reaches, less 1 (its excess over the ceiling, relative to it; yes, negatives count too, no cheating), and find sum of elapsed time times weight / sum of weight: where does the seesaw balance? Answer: 280.4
